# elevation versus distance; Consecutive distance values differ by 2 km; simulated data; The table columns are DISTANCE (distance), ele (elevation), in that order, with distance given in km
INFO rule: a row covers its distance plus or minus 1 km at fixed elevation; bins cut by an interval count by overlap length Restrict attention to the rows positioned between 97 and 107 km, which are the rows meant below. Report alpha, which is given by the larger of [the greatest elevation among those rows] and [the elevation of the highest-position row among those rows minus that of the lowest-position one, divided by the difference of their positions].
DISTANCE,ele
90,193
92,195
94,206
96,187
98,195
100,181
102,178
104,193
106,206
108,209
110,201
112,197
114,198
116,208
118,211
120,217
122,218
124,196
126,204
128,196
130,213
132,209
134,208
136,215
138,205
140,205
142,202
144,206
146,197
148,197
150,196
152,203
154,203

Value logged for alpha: 206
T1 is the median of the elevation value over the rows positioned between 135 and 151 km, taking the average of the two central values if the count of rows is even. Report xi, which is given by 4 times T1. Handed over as 814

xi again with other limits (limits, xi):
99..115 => 790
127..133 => 836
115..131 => 838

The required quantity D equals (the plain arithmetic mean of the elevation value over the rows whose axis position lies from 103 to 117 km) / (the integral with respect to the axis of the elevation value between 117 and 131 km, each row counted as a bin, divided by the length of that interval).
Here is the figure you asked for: 0.97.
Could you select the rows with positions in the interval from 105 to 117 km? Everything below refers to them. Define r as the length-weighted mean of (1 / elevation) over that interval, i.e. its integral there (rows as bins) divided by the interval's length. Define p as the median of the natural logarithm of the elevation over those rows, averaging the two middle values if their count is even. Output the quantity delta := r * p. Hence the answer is 0.0262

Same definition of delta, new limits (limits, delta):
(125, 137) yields 0.0258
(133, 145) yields 0.0258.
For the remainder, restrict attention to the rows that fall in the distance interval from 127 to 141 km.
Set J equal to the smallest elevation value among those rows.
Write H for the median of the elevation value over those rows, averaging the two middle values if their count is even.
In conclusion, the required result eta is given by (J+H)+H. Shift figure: 612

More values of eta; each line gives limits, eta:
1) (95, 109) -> 564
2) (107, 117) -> 599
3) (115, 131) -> 615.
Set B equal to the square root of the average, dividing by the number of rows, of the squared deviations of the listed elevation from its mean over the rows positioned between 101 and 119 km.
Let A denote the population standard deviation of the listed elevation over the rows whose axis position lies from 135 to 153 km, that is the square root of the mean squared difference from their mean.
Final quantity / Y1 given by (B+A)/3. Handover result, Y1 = 5.1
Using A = 5.6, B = 10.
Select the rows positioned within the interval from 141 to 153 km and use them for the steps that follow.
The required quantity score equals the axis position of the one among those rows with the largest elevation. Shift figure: 144 km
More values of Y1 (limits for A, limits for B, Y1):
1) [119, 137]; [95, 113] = 6.0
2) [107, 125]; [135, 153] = 4.5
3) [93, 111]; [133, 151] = 5.5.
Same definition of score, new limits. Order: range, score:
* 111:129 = 122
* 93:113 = 108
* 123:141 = 136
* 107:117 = 108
